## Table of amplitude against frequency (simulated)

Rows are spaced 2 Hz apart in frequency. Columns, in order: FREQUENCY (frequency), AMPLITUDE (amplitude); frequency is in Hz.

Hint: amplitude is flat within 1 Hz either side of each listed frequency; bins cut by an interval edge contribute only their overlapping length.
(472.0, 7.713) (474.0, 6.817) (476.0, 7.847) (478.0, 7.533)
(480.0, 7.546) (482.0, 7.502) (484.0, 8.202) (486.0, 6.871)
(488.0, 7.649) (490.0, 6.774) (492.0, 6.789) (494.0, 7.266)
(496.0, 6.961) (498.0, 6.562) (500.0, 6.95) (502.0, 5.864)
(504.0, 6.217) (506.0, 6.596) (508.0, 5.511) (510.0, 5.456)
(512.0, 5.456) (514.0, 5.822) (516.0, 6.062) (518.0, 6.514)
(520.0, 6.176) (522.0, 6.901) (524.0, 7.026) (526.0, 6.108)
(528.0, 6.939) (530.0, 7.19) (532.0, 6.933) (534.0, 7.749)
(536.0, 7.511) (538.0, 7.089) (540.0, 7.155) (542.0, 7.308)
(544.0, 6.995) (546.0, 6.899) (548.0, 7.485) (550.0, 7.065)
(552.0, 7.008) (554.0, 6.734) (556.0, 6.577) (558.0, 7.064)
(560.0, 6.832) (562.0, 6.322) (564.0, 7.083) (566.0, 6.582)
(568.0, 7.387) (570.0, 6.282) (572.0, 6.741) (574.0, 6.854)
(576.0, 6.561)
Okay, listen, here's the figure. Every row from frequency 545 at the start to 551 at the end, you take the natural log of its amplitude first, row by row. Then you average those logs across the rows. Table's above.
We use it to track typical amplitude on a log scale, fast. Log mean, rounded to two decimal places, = 1.97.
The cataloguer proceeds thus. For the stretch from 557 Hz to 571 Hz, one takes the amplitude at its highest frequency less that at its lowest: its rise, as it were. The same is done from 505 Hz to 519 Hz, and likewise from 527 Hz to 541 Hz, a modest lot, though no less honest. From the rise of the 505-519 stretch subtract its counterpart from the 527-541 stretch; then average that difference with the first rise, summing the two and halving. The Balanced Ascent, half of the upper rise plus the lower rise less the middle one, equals -0.54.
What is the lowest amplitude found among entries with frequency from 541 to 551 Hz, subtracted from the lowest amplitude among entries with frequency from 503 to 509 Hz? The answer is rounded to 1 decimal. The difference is -1.4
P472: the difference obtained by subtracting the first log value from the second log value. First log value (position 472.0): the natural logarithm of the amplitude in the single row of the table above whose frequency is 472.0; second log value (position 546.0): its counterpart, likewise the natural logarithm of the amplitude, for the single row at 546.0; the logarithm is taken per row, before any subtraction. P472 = -0.11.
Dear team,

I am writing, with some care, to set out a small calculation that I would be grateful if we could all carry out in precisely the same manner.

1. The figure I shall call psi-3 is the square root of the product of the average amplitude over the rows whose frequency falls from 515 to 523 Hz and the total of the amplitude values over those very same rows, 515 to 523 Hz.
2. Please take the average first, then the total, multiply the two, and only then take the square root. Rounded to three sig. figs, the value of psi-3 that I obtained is 12.8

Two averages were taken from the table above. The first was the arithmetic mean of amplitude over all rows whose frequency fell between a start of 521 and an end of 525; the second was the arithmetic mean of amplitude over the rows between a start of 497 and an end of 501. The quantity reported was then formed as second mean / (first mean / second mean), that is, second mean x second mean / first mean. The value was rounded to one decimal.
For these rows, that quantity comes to 6.6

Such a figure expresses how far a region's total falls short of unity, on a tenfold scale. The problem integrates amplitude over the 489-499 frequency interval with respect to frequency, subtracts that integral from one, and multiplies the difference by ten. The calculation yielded -677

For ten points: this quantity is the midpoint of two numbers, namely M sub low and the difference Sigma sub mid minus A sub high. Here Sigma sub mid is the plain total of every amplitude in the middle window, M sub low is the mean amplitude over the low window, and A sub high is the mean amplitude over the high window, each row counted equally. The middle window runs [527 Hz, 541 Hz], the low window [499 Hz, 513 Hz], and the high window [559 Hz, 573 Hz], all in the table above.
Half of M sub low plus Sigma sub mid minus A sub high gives 24.9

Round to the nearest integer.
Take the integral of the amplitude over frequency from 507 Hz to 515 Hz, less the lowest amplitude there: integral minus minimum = 39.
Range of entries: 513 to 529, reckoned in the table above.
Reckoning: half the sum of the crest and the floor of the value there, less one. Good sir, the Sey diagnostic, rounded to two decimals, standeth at 5.42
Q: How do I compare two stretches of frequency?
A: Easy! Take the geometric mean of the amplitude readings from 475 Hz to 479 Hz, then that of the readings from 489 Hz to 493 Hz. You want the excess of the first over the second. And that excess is 0.9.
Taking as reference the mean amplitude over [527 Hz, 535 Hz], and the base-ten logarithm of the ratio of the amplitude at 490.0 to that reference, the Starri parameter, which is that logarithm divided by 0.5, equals -0.053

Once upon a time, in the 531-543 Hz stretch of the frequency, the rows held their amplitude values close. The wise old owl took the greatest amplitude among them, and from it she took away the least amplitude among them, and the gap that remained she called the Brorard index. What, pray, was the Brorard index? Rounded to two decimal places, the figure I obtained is 0.82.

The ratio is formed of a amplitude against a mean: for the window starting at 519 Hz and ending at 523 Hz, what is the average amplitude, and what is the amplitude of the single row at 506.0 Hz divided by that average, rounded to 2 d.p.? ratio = 1.01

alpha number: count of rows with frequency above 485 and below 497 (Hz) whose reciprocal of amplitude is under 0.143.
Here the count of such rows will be 2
